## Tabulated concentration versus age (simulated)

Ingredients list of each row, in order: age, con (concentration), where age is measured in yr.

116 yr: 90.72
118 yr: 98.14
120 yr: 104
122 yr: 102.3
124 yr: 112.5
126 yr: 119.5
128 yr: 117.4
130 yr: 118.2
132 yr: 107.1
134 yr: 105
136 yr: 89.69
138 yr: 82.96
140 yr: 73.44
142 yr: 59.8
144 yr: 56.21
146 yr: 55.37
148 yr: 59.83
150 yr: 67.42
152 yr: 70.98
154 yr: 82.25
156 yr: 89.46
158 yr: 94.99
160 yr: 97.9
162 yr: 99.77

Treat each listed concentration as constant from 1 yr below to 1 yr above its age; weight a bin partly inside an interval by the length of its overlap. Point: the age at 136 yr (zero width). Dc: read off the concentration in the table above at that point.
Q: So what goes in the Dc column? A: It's 89.69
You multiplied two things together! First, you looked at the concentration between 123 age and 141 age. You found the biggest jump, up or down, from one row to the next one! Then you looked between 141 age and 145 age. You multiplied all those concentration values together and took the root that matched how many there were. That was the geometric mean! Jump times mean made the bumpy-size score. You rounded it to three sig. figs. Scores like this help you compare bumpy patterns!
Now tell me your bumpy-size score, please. 888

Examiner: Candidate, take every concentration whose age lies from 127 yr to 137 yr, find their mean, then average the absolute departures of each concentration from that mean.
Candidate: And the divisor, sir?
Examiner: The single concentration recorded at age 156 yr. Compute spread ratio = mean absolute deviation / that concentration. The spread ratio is 0.092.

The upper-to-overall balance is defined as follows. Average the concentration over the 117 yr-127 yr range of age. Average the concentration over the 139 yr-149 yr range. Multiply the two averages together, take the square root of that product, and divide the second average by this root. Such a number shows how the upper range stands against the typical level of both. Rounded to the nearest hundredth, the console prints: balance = 0.75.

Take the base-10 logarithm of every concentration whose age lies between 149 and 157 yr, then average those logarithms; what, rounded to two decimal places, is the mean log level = 1.89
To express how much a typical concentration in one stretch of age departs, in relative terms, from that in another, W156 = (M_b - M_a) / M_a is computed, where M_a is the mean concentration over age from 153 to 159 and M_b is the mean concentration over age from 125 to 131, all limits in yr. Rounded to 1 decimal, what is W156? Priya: 0.3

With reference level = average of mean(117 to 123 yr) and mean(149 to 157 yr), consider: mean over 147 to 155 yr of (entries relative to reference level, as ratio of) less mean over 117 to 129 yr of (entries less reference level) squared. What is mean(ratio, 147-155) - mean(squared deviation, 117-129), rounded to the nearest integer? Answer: -442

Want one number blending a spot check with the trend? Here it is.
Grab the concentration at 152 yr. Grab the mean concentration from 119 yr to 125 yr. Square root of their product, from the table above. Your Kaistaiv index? 87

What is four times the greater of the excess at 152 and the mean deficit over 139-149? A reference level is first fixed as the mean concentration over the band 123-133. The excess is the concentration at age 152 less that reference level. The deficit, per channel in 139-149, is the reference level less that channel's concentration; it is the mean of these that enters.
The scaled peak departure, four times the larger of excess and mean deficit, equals 216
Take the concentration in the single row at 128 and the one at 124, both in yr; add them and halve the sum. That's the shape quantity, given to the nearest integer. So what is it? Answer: 115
